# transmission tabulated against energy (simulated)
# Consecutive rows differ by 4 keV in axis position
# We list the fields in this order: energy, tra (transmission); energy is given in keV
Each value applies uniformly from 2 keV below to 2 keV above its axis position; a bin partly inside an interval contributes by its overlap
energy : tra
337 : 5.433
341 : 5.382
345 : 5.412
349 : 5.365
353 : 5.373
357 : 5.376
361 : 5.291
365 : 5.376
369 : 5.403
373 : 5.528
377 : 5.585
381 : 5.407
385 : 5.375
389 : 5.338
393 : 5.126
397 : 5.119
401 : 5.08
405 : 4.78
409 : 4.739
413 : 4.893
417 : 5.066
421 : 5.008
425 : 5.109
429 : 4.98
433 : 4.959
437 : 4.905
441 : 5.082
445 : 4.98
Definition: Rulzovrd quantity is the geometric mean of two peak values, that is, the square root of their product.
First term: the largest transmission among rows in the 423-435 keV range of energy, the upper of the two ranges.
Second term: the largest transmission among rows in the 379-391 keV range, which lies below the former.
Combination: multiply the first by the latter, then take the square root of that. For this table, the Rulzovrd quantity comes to 5.26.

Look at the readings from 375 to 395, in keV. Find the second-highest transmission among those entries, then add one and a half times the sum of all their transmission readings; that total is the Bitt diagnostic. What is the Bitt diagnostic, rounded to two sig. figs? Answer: 46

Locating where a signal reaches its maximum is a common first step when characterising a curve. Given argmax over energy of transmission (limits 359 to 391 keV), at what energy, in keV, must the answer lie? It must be 377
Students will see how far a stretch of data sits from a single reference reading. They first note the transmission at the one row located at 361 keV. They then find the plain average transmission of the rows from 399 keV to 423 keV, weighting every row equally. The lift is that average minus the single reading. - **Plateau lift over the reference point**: -0.36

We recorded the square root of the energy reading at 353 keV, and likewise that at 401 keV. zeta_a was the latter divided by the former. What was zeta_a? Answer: 0.97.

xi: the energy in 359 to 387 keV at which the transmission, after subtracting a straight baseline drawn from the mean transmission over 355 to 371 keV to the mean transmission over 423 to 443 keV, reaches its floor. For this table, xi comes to 361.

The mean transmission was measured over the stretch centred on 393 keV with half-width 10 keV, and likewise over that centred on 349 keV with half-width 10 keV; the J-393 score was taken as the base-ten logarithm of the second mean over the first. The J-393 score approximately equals 0.014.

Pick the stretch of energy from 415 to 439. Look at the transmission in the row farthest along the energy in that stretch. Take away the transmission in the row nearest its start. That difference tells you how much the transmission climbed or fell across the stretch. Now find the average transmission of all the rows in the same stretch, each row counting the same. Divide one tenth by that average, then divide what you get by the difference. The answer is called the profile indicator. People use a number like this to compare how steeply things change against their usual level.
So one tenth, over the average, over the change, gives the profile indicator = -0.12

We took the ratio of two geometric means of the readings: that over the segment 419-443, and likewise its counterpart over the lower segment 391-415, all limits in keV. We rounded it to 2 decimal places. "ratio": 1.01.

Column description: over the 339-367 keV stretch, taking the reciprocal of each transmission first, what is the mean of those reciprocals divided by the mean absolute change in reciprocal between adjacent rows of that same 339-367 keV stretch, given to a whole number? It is 124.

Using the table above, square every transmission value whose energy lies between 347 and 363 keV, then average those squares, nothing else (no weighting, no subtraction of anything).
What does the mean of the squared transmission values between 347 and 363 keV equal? 28.6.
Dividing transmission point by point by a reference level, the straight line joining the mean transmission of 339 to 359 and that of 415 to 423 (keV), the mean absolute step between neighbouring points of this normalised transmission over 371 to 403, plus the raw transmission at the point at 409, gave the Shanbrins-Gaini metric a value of 4.75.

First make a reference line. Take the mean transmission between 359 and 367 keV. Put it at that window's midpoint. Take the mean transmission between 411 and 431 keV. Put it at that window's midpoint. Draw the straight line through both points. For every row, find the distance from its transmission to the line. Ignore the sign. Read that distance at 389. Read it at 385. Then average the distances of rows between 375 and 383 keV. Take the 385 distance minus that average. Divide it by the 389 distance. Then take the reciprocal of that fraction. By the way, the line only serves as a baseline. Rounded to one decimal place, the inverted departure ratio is -1.7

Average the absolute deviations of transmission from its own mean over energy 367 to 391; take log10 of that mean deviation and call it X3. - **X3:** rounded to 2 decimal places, -1.11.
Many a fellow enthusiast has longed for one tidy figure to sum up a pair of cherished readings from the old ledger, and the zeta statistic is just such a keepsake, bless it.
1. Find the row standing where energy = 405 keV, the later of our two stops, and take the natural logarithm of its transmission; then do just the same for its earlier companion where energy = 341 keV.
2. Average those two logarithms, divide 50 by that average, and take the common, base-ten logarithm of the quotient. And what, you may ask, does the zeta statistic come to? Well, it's 1.49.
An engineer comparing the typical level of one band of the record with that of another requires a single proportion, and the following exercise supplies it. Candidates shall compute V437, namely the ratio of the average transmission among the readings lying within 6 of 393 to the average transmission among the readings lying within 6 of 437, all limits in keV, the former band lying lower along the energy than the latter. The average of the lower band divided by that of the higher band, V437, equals 1.04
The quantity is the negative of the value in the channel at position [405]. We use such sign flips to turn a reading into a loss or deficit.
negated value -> -4.78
